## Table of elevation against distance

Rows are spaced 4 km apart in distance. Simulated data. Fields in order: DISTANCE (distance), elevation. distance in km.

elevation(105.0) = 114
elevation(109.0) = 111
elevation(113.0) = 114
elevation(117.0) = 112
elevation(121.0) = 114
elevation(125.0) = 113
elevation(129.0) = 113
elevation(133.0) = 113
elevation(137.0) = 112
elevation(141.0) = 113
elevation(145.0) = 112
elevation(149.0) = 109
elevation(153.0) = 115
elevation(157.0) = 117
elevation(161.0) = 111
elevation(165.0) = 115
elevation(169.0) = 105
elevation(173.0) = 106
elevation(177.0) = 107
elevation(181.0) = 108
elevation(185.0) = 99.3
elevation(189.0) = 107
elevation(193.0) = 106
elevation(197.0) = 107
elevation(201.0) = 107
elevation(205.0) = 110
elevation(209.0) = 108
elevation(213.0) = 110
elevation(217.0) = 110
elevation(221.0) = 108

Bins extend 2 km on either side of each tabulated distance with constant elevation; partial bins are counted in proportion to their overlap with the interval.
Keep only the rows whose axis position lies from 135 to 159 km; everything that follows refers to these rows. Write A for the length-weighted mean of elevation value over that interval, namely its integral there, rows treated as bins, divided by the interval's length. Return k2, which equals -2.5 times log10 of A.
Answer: -5.13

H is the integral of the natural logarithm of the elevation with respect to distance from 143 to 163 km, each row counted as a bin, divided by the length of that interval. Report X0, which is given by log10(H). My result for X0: 0.674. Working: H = 4.73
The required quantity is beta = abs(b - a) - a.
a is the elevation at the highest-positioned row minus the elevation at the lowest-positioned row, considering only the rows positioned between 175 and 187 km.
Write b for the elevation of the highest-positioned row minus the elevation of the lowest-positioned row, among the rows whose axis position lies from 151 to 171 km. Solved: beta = 10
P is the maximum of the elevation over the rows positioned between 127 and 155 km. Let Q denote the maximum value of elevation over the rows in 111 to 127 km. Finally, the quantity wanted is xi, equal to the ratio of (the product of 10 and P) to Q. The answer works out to 10.1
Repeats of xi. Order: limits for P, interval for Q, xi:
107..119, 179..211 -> 10.4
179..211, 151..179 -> 9.4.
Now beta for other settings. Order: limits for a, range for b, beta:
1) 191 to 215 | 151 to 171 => 10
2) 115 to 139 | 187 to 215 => 3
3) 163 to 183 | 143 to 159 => 19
